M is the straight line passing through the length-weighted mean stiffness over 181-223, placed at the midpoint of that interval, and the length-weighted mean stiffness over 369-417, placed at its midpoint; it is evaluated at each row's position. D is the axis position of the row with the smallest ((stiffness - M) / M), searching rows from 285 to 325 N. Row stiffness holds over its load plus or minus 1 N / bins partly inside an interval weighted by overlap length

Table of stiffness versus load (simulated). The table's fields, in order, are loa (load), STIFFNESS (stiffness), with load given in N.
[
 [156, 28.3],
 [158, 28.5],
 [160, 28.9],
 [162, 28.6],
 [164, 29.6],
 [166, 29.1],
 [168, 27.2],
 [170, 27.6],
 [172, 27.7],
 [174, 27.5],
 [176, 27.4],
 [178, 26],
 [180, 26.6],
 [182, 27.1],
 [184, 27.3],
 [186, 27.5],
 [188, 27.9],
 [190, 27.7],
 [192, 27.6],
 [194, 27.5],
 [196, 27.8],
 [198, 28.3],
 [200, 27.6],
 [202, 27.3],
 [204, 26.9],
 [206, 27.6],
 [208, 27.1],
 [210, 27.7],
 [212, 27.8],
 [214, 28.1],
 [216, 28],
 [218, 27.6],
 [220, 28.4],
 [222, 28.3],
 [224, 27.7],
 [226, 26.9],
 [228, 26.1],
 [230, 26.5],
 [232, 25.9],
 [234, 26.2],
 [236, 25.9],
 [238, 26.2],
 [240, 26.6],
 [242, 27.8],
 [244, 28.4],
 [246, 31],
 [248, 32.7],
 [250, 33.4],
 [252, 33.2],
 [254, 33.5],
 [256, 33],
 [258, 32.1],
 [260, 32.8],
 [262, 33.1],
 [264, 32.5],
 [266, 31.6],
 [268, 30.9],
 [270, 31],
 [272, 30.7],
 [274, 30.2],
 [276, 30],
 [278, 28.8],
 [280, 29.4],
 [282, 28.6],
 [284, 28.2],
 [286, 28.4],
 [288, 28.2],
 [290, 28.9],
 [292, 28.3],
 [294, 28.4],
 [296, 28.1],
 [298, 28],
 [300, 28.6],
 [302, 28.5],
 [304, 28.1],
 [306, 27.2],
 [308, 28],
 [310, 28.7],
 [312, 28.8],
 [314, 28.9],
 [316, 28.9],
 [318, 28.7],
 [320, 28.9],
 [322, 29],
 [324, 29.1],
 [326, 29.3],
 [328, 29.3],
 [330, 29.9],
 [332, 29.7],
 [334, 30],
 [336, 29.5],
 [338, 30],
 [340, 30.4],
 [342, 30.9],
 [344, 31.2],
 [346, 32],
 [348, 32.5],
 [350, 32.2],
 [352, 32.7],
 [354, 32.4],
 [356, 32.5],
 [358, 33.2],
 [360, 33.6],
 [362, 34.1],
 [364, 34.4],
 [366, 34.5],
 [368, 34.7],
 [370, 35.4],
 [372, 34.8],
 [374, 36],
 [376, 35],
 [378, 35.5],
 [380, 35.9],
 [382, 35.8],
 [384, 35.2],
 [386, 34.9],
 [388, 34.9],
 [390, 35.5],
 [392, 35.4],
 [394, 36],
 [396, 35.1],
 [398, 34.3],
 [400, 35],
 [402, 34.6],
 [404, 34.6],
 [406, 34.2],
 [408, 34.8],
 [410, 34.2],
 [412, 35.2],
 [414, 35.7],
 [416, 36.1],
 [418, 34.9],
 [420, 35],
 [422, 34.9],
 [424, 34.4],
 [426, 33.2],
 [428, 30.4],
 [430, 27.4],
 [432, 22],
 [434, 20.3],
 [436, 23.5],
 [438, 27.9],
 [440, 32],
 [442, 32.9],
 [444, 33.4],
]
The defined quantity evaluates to 306 N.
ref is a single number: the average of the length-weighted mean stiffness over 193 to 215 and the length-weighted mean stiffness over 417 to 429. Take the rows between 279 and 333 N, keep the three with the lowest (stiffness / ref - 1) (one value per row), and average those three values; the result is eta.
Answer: -0.10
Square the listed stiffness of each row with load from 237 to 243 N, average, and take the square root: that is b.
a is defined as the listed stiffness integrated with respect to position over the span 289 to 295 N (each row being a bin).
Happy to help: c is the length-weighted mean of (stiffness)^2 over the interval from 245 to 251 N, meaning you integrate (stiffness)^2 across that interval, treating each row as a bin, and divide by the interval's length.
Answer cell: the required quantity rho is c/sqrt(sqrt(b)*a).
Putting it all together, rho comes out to 35.2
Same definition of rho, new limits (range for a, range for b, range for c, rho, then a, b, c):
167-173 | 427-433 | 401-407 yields 40.6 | 165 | 27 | 1188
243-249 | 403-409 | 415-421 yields 38.0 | 184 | 35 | 1249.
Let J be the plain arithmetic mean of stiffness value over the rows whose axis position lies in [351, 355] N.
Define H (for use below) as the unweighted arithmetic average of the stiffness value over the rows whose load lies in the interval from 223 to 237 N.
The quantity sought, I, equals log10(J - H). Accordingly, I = 0.78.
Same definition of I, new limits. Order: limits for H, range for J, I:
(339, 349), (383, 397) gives 0.59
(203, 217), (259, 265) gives 0.72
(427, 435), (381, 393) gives 1.01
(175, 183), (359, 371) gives 0.89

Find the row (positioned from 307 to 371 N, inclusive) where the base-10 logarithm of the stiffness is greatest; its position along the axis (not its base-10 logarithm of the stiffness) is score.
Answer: 370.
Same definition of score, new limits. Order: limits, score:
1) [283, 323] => 322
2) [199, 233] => 220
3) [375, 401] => 394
